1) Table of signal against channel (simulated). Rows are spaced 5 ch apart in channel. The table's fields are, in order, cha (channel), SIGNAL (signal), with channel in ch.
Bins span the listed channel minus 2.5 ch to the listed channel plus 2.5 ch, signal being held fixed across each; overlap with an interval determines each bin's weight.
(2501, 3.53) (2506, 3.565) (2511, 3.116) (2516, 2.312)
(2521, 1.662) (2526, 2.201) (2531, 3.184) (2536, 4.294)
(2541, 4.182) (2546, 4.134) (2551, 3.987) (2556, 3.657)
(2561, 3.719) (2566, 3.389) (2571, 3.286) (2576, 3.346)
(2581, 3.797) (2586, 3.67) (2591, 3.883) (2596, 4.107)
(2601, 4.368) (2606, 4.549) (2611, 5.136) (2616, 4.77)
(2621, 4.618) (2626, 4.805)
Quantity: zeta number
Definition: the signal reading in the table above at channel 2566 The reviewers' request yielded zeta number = 3.389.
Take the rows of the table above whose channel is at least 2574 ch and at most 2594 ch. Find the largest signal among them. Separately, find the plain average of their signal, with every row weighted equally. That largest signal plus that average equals 7.6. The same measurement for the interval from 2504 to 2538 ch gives 7.2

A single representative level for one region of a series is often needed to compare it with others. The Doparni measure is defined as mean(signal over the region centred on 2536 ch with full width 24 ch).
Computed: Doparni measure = 3.6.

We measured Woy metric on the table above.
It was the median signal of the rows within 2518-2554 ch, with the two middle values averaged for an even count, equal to 3.99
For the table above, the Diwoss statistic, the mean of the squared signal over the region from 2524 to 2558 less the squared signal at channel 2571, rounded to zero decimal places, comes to 3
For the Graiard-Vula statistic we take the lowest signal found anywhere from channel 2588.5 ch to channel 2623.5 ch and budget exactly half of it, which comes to 1.94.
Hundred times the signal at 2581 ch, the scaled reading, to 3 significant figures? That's 380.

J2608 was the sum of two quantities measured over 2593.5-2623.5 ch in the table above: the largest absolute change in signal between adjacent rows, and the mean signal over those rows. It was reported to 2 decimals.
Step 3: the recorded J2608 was 5.18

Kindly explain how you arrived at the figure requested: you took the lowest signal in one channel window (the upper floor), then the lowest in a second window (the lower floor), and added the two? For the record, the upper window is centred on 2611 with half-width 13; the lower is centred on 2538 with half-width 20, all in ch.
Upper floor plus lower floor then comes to 6.0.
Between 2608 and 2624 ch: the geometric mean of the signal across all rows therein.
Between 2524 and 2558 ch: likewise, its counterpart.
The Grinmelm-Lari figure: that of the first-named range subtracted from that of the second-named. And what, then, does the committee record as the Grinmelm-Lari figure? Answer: -1.25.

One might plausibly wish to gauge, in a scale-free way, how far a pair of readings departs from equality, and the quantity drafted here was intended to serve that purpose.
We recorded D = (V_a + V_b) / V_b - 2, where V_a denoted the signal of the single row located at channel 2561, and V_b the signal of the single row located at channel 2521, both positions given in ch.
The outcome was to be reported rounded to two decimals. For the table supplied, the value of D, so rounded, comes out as 1.24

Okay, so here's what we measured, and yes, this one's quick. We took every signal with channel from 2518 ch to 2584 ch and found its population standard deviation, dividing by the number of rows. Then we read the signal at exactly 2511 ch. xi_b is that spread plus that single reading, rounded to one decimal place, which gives 3.9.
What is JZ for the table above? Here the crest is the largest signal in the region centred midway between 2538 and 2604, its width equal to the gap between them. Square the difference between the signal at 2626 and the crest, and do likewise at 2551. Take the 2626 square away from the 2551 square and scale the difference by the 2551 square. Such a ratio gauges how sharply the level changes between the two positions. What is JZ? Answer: -0.3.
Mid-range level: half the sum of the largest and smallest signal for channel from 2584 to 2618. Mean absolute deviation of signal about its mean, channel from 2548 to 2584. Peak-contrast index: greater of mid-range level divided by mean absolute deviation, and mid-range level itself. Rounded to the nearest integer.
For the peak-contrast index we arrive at 20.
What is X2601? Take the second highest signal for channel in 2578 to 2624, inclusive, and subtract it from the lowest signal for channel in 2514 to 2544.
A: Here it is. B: -3.1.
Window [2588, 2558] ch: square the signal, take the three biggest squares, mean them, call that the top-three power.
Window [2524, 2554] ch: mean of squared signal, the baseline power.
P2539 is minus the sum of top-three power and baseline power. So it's -28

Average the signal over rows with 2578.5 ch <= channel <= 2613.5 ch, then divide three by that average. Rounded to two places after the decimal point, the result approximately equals 0.71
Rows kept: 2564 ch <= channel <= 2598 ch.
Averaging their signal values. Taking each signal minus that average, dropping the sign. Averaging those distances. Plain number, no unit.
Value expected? 0.26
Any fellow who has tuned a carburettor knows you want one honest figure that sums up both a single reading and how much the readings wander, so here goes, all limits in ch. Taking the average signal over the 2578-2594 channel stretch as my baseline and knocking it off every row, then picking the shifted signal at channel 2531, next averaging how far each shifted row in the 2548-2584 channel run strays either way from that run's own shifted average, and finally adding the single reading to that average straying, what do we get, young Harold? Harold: -0.4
